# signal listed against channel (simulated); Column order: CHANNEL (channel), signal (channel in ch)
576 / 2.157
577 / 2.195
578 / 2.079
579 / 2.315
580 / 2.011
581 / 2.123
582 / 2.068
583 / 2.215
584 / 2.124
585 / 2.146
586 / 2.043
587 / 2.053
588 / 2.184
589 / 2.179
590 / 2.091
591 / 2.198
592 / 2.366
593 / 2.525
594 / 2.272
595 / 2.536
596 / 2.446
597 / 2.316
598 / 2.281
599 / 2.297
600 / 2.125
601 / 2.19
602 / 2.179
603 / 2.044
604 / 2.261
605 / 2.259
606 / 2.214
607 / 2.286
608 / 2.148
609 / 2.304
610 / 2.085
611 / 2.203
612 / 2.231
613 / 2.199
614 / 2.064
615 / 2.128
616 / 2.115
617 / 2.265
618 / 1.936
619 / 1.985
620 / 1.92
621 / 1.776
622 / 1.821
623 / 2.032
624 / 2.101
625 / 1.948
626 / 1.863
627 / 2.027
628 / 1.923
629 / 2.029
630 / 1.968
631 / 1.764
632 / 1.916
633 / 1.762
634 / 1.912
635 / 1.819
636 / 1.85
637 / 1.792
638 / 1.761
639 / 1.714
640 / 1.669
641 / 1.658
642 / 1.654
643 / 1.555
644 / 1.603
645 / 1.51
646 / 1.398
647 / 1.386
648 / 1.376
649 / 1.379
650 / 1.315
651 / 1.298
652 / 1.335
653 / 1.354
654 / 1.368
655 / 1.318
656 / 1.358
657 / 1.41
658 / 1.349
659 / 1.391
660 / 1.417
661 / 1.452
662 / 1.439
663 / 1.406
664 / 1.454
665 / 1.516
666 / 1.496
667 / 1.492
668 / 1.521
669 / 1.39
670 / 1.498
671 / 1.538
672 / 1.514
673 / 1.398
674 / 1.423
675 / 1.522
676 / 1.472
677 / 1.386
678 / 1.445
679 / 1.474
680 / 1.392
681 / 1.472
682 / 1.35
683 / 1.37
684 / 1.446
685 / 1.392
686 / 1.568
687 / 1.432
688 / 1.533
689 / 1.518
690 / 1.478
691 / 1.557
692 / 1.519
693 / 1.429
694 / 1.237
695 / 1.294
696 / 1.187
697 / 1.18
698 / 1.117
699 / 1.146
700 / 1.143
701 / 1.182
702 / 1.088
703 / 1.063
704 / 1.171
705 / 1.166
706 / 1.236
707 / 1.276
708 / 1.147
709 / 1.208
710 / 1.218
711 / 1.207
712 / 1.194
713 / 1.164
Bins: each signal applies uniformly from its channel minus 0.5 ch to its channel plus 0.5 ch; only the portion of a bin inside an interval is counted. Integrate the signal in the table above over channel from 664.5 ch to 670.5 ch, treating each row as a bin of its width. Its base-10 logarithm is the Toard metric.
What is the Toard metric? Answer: 0.95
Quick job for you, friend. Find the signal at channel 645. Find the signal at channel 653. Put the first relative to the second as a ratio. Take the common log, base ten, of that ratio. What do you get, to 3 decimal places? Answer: 0.047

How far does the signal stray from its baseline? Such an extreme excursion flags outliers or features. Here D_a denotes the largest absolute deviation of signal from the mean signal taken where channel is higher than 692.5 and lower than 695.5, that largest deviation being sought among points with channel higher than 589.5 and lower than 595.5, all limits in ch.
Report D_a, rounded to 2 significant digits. 1.2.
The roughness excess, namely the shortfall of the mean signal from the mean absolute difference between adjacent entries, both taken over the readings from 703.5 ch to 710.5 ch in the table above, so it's -1.2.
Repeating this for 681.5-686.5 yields -1.3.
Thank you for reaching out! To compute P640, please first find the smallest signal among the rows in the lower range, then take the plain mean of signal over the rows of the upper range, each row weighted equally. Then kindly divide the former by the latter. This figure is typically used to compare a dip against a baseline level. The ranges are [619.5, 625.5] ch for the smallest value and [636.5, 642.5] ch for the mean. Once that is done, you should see 1.04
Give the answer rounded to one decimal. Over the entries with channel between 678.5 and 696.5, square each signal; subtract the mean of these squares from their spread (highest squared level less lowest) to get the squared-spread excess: -1.0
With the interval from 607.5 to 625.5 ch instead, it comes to -2.2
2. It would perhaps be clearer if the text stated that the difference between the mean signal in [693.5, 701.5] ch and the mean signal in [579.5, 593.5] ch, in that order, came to -0.98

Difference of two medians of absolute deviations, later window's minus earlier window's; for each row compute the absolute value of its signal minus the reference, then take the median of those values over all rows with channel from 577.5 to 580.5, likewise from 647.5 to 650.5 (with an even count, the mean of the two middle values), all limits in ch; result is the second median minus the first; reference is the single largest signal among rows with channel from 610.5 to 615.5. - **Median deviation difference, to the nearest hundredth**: 0.70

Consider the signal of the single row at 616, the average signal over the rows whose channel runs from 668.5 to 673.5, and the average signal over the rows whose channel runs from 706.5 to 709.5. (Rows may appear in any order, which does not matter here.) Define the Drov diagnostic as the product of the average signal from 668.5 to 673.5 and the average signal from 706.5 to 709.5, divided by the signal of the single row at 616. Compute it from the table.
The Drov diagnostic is 0.84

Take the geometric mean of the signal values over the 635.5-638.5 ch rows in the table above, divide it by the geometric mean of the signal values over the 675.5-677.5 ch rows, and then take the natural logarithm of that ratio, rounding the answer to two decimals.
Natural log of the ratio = 0.23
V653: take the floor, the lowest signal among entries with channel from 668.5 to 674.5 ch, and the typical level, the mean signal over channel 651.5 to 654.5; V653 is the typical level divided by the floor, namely 0.97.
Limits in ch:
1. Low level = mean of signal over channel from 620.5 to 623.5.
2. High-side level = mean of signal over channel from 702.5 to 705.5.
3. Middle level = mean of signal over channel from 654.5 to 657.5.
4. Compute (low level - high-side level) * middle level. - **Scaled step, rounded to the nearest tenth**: 1.0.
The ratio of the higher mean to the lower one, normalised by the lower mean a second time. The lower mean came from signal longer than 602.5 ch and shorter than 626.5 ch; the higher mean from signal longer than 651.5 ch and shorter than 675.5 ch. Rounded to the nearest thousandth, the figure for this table 0.327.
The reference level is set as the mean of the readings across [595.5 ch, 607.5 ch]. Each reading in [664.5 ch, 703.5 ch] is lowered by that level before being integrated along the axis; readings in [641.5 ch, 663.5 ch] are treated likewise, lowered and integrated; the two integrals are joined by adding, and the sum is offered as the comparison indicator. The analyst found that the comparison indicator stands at -51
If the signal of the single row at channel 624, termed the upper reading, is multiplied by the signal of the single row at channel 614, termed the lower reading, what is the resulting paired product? 4.3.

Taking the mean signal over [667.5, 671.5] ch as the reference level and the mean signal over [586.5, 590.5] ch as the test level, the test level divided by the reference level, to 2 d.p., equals 1.43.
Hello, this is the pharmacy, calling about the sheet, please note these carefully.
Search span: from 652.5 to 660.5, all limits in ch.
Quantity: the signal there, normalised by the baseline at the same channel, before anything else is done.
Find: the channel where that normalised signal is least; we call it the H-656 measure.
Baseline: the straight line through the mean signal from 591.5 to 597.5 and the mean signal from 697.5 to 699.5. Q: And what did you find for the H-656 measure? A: 655 ch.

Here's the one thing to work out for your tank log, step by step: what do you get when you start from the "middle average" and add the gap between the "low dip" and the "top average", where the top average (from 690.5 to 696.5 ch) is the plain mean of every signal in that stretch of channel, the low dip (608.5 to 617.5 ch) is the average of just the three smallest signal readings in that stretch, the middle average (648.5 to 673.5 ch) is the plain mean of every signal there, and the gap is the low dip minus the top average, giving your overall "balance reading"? 2.13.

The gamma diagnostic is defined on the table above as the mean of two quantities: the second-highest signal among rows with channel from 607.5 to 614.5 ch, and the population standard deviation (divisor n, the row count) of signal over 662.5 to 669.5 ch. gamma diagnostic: 1.14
